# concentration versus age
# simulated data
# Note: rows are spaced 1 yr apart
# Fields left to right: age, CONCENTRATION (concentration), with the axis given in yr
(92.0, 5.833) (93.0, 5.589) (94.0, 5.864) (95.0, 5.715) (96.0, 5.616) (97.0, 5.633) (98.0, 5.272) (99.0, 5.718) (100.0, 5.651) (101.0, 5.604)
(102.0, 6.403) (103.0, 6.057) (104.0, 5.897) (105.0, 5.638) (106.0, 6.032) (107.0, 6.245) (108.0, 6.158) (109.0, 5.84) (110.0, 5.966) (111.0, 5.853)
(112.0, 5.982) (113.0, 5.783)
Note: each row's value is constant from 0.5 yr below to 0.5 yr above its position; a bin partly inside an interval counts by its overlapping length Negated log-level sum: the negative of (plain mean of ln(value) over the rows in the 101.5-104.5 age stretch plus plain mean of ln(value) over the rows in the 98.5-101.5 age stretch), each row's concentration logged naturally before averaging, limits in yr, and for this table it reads -3.54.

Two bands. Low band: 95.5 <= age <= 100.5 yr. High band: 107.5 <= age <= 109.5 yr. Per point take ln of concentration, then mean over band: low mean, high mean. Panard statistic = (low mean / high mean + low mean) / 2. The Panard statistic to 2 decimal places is 1.34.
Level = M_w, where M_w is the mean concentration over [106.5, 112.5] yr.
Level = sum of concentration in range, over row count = 6.01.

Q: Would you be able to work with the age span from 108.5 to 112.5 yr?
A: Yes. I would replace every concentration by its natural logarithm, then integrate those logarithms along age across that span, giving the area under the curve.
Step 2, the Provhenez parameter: 7.11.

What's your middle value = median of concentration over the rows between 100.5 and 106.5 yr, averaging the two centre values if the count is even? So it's 5.96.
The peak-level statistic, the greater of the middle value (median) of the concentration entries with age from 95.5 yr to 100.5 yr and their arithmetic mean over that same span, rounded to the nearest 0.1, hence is 5.6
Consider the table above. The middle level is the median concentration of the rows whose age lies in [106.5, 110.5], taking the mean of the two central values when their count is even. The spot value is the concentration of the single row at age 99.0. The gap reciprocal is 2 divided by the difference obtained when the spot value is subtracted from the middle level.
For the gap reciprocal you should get 5.8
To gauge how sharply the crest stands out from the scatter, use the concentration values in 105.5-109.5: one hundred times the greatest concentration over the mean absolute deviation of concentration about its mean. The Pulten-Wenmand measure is 4704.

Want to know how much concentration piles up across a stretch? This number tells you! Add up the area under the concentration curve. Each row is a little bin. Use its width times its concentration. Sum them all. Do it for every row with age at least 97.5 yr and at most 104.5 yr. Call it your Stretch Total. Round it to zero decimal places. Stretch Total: 41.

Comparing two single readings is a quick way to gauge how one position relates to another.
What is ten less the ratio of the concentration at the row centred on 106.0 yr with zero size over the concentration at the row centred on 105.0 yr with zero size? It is 8.93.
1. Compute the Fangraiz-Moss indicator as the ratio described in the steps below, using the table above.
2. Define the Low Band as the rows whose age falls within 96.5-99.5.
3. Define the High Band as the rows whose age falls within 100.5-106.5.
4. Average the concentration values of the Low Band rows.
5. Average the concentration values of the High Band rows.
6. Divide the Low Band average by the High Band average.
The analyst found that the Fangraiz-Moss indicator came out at 0.933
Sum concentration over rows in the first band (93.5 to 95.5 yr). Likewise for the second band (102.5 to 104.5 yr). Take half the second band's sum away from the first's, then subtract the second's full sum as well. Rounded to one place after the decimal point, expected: -6.4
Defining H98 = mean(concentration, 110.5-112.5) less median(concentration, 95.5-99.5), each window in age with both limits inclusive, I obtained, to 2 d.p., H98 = 0.29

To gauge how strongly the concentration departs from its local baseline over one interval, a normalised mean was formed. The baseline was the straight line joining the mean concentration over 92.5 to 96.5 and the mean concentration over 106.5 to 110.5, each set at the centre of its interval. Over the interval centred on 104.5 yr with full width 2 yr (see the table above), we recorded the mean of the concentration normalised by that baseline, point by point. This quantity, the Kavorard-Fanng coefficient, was 0.97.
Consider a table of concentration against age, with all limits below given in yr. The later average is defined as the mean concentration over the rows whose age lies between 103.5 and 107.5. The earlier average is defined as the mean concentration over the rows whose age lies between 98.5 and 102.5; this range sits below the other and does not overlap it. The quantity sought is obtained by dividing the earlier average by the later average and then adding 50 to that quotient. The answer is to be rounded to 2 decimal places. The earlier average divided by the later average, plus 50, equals 50.98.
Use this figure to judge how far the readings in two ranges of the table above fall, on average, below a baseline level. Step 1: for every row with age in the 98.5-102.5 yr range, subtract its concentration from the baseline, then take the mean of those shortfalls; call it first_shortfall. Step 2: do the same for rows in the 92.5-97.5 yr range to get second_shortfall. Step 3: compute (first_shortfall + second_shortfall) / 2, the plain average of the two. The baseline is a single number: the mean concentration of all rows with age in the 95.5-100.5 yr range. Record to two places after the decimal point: -0.19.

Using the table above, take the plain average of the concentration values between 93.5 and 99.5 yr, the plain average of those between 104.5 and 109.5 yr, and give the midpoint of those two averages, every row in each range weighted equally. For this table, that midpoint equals 5.81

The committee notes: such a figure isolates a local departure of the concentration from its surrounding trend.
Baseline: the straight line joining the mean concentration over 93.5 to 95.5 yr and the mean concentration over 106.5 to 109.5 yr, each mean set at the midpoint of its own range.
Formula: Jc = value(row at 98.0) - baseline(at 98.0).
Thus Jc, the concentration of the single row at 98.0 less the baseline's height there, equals -0.59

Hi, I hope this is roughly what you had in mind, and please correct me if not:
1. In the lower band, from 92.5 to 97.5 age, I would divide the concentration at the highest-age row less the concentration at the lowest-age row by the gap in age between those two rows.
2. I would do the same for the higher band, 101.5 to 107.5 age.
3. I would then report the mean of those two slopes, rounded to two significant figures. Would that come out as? -0.010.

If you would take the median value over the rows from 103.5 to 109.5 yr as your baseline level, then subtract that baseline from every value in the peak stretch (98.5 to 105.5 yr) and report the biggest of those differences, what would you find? 0.44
